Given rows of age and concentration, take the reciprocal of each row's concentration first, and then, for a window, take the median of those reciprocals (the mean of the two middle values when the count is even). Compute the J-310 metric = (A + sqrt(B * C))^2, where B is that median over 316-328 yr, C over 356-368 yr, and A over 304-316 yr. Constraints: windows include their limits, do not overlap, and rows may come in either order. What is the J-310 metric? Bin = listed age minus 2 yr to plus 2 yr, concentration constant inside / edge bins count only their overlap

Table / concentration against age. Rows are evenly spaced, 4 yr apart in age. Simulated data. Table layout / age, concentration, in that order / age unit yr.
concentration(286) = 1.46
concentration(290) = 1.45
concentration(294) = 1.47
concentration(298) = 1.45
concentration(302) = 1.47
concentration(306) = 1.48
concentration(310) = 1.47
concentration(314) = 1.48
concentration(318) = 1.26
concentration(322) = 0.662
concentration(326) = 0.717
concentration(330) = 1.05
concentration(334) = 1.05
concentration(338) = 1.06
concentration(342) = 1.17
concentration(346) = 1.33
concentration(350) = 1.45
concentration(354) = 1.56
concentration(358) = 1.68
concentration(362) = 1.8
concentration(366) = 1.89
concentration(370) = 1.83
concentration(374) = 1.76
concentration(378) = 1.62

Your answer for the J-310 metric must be 2.4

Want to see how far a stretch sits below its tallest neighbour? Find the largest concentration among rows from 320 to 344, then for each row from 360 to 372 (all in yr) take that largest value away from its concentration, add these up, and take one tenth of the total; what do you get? 0.20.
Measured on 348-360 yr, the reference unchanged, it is 0.12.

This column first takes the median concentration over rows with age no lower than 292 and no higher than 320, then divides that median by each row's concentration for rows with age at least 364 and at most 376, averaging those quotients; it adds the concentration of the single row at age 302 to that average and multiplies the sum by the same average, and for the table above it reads 1.83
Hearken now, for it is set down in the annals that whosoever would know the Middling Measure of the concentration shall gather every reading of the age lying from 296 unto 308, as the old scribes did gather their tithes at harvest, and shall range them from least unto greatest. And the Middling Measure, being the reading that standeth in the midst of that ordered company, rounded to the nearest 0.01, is 1.47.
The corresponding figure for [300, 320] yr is 1.47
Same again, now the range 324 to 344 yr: 1.05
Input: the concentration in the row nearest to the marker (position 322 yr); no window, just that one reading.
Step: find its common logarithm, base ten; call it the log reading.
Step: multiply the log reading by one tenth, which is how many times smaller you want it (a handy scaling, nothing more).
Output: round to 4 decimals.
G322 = -0.0179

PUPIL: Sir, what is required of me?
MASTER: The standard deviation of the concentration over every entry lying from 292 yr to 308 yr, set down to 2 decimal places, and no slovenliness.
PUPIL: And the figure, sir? 0.01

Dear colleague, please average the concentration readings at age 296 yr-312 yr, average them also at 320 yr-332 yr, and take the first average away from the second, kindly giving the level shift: -0.7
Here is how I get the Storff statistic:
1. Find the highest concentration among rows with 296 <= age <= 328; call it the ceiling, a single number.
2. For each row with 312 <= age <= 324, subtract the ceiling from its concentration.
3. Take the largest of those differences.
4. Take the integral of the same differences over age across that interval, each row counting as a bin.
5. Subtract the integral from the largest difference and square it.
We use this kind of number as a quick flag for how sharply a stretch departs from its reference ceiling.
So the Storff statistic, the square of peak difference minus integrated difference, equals 17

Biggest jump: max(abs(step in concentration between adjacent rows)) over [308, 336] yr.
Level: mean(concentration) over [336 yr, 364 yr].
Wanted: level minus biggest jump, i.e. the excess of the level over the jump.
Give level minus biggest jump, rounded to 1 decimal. 0.8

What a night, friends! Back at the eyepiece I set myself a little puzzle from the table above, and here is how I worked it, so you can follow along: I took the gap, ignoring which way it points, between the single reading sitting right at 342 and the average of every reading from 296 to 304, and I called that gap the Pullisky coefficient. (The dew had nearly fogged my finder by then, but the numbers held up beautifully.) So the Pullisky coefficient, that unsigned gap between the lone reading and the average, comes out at 0.3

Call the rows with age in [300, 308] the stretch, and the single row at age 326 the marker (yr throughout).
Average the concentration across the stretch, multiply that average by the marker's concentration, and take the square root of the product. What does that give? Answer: 1.03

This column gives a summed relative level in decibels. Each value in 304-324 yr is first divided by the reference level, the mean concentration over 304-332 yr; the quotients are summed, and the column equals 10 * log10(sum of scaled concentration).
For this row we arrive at 7.4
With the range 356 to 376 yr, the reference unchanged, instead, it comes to 8.9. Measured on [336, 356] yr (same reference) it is 7.5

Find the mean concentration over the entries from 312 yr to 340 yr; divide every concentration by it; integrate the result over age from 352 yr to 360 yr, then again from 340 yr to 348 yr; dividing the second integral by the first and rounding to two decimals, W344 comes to 0.77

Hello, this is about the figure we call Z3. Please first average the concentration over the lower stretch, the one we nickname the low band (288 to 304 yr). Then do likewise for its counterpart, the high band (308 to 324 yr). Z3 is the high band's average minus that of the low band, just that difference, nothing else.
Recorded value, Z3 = -0.2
